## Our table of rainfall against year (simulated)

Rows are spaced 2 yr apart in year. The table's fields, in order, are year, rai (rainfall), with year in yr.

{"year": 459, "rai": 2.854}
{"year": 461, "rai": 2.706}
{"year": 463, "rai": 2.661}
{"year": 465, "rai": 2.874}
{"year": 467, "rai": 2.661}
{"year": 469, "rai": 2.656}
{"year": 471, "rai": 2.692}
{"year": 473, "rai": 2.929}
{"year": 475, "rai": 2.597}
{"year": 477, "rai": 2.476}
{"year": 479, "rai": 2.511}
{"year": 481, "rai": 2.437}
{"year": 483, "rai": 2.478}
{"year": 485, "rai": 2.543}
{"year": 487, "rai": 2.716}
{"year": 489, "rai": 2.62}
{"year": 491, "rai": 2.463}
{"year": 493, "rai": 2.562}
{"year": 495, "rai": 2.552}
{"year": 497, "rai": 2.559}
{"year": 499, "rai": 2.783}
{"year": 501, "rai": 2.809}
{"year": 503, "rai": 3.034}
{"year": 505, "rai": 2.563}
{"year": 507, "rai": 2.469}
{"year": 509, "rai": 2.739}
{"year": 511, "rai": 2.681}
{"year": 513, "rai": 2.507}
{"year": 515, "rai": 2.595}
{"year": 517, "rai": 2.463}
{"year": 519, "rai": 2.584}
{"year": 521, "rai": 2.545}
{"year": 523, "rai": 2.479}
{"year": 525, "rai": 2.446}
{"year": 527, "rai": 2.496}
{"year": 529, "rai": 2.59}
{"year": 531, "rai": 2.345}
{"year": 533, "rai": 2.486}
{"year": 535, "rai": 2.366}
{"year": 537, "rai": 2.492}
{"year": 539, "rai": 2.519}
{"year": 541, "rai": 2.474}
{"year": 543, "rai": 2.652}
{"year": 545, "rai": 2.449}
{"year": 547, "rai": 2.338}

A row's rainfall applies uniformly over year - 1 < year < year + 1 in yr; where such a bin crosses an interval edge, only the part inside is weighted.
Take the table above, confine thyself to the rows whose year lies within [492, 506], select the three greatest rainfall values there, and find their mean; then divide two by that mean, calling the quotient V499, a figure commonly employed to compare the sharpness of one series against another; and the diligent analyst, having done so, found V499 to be 0.70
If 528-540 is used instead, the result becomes 0.79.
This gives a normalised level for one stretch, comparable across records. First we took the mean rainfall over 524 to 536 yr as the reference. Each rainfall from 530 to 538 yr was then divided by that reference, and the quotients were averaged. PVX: 0.99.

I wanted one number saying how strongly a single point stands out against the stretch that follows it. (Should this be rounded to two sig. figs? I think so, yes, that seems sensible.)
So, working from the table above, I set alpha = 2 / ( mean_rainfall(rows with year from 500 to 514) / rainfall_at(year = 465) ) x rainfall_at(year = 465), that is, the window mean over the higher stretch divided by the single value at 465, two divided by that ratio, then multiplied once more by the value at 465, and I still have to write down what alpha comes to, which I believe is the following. 6.2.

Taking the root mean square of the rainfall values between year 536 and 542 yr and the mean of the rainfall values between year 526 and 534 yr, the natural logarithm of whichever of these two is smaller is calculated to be 0.908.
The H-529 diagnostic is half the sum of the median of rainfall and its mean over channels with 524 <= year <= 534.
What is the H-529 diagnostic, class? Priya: 2.48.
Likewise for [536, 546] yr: 2.50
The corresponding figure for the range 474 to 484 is 2.49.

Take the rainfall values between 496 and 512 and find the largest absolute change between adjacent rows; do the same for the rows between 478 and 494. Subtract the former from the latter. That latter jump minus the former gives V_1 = -0.30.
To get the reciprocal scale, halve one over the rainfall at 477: 0.202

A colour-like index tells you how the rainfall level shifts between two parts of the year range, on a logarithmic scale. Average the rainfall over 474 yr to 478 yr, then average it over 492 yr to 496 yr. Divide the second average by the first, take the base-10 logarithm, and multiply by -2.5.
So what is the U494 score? -0.01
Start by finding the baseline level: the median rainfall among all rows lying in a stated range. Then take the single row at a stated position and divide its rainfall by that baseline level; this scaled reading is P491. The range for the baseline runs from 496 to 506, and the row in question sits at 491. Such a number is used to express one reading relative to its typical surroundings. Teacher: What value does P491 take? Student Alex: 0.89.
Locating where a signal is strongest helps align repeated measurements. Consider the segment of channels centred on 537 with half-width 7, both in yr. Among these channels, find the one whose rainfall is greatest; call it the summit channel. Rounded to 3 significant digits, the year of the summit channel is 543 yr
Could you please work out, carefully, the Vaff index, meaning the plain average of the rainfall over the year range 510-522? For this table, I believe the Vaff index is 2.56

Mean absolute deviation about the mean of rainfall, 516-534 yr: 0.054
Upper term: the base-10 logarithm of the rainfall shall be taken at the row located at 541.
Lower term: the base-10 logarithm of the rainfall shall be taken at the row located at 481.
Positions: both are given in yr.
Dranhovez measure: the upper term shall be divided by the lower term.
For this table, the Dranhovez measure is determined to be 1.02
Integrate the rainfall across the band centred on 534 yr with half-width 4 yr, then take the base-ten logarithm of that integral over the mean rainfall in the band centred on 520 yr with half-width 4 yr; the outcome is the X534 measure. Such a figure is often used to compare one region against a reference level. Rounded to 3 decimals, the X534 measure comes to 0.886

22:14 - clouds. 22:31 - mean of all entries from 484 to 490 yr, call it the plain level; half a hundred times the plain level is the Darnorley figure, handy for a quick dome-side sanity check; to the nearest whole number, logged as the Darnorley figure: 131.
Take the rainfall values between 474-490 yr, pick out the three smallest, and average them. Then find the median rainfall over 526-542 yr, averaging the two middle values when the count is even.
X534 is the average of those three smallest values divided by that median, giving 0.99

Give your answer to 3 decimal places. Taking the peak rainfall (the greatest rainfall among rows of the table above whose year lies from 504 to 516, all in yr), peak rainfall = 2.739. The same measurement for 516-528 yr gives 2.584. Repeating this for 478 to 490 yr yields 2.716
